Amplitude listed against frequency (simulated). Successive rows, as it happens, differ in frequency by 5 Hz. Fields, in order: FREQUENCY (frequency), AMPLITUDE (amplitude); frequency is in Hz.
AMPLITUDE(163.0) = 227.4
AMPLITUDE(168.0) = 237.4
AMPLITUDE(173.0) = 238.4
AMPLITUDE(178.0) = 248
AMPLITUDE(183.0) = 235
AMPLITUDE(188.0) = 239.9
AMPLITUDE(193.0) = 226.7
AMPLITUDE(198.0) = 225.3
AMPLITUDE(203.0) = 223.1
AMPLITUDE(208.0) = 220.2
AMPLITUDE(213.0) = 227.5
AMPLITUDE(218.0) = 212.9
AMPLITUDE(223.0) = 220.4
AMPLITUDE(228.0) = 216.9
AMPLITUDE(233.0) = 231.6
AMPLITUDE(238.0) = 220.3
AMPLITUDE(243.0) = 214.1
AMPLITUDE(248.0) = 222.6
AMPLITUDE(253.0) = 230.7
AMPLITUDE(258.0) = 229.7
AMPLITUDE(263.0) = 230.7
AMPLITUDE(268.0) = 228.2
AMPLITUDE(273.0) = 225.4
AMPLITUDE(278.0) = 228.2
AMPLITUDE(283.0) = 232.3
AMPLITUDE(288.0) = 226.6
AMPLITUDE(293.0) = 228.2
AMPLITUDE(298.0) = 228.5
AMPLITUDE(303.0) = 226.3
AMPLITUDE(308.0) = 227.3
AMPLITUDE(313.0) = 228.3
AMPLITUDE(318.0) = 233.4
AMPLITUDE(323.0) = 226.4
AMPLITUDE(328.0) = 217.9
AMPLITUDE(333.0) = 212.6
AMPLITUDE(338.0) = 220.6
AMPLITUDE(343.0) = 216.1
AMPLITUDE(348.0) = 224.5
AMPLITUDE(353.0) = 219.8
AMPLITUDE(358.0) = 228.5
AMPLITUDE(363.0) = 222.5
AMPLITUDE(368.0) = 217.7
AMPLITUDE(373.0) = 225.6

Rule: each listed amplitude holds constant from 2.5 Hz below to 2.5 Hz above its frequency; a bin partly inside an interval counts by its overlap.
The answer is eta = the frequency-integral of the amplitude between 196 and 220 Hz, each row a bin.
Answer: 5326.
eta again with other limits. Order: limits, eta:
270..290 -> 4563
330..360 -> 6605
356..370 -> 3120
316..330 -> 3163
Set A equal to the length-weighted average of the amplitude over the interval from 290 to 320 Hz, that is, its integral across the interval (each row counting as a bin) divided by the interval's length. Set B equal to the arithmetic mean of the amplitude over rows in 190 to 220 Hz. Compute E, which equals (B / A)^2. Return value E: 0.95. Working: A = 229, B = 223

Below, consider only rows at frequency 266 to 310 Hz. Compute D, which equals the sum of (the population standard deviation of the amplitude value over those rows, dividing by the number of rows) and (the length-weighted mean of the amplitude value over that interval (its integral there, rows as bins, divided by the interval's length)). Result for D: 230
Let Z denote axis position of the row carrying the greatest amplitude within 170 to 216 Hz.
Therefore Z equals 178.0 Hz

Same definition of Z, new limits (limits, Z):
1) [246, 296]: 283.0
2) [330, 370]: 358.0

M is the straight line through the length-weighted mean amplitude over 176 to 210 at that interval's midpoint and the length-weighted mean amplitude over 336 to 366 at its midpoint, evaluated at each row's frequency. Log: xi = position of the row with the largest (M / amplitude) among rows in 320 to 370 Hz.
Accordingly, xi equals 333.0 Hz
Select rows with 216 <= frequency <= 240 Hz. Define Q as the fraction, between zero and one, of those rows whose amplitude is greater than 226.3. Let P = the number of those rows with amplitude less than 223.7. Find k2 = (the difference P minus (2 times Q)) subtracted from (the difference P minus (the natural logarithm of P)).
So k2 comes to -1.0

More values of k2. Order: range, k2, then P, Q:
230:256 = -0.3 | 3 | 0.40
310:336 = 0.5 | 2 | 0.60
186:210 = 0.1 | 2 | 0.40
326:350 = -1.4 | 4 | 0.00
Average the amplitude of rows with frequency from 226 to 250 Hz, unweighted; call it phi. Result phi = 221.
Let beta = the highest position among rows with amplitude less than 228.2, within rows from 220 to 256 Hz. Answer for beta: 248.0 Hz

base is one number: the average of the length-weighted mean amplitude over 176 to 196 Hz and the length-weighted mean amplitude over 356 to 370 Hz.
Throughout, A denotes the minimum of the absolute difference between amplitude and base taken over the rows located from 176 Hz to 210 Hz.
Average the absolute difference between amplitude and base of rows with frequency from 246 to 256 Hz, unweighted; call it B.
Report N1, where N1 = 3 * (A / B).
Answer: 2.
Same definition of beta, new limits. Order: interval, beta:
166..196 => 193.0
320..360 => 353.0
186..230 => 228.0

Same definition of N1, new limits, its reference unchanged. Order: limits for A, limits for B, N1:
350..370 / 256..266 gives 8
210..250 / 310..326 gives 2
